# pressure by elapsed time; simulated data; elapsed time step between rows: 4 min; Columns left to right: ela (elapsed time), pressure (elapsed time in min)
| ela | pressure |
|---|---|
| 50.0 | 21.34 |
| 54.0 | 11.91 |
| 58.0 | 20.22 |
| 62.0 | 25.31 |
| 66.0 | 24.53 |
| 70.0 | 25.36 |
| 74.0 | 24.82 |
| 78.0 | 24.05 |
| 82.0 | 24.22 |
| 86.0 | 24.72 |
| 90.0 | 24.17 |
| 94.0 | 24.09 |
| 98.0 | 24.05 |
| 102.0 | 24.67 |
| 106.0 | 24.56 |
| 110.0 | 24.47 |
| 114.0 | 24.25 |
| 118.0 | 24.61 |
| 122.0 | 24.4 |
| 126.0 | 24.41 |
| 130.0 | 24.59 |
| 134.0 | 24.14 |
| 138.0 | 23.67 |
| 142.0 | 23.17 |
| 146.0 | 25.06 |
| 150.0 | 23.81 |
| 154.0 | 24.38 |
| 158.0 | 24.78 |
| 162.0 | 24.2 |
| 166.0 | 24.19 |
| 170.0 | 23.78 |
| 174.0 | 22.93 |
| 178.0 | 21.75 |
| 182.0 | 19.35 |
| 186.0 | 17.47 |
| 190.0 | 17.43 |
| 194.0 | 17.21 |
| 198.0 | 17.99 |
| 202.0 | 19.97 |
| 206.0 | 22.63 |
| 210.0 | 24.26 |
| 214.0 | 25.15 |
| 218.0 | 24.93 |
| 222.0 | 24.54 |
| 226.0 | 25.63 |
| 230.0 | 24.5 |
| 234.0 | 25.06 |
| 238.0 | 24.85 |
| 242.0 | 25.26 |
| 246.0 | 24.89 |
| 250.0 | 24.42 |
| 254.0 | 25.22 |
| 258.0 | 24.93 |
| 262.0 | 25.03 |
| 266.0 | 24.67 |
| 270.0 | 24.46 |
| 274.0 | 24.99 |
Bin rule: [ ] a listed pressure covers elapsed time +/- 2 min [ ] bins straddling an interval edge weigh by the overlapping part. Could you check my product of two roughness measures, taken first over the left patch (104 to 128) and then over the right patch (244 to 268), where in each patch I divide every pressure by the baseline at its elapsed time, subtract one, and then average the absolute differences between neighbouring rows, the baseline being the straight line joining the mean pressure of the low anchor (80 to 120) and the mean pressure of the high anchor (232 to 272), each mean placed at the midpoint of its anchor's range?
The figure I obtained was 0.0001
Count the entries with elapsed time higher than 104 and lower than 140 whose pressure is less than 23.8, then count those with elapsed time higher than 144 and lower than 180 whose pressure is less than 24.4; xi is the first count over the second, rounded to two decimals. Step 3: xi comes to 0.14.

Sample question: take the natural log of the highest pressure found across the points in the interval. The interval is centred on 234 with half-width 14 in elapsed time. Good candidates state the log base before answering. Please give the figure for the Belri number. 3.24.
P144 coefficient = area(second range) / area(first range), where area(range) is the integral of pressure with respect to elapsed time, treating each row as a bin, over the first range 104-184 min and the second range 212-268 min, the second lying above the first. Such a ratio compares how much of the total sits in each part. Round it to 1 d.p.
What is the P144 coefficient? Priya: 0.7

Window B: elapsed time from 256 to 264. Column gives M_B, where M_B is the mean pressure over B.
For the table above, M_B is 25.0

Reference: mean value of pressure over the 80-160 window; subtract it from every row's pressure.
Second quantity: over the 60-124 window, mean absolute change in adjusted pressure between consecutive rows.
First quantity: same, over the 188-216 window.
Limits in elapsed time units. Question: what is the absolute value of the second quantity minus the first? 1.0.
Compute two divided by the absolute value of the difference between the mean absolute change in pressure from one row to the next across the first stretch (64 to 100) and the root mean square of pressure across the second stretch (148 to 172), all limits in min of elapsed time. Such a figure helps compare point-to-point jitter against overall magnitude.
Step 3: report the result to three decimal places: 0.084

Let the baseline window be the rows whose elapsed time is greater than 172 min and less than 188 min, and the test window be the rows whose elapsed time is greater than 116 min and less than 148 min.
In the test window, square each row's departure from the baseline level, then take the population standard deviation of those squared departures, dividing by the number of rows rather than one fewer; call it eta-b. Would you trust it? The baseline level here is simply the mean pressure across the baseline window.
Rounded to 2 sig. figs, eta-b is 4.1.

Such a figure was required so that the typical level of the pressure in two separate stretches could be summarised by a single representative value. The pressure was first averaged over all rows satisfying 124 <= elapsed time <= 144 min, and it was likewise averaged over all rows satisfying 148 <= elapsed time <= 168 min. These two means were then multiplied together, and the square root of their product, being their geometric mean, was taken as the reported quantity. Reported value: 24.1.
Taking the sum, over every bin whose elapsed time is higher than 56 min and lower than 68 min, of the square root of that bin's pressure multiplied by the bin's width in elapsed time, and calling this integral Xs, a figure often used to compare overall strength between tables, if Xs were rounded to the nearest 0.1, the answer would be 57.9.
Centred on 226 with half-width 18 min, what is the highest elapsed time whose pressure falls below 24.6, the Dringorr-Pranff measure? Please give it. 230.0 min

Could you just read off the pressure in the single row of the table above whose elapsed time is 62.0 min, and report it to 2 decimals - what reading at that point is 25.31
